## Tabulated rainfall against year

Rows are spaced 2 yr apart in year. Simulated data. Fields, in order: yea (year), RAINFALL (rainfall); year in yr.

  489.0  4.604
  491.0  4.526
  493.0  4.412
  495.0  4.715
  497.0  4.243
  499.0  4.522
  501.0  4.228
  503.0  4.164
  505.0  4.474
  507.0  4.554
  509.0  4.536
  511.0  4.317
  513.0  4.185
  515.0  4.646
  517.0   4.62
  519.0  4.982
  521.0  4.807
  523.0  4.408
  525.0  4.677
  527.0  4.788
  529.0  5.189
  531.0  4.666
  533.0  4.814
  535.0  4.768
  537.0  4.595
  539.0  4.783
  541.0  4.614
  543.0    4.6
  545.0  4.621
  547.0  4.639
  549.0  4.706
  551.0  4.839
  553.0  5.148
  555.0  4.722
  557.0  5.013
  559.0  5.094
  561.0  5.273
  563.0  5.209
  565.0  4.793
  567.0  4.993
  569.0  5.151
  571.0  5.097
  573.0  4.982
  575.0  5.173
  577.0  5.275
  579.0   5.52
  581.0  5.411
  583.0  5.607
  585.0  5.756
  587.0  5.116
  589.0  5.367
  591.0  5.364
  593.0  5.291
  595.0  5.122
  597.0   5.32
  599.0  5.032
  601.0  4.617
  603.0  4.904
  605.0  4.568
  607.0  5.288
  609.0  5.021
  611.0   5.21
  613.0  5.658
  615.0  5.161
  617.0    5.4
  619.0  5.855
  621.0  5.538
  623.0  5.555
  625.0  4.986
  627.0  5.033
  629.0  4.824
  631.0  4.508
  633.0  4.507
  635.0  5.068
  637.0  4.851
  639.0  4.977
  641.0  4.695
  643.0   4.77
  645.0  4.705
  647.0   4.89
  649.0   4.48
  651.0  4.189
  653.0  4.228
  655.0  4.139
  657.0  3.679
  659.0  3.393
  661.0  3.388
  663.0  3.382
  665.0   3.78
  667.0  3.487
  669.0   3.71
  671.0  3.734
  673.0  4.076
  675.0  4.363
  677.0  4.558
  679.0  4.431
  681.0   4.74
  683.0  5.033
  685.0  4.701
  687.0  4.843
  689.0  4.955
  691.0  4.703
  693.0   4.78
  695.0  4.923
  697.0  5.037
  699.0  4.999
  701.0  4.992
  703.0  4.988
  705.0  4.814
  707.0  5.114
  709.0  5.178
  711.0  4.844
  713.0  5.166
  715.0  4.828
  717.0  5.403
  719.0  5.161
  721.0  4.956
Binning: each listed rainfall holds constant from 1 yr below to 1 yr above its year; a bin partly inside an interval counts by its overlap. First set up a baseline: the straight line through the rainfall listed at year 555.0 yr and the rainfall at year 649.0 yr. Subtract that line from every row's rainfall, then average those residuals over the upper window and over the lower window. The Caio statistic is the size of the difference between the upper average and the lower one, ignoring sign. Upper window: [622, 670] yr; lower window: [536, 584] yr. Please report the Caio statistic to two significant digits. 0.39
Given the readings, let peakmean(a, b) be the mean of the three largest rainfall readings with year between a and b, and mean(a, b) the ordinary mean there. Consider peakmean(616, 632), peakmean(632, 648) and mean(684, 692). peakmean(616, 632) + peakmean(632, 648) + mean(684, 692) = 15.4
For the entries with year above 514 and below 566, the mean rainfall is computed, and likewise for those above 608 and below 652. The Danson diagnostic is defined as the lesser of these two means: 4.81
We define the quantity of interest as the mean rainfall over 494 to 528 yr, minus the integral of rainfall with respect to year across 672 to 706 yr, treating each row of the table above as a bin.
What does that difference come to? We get -157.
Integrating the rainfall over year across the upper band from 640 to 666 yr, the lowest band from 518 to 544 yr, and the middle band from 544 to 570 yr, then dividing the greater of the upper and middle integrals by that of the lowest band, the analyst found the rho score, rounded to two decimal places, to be 1.04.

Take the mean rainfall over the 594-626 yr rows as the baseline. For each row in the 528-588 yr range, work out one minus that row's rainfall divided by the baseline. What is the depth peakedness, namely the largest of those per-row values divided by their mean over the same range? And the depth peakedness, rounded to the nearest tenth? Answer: 3.1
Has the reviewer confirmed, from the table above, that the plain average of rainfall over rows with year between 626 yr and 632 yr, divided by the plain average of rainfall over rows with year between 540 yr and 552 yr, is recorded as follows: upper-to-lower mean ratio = 1.03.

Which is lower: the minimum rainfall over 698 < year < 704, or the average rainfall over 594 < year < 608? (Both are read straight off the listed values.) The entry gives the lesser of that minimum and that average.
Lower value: 5.0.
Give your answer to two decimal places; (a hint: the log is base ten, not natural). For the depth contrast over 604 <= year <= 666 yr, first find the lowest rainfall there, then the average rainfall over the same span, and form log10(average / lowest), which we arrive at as 0.14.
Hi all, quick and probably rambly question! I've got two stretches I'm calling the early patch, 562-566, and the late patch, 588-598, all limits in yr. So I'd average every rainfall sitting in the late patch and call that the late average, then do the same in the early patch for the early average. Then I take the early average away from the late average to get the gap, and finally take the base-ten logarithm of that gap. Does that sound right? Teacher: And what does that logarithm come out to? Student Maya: -0.5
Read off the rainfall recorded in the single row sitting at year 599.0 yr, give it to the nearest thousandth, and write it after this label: 5.032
